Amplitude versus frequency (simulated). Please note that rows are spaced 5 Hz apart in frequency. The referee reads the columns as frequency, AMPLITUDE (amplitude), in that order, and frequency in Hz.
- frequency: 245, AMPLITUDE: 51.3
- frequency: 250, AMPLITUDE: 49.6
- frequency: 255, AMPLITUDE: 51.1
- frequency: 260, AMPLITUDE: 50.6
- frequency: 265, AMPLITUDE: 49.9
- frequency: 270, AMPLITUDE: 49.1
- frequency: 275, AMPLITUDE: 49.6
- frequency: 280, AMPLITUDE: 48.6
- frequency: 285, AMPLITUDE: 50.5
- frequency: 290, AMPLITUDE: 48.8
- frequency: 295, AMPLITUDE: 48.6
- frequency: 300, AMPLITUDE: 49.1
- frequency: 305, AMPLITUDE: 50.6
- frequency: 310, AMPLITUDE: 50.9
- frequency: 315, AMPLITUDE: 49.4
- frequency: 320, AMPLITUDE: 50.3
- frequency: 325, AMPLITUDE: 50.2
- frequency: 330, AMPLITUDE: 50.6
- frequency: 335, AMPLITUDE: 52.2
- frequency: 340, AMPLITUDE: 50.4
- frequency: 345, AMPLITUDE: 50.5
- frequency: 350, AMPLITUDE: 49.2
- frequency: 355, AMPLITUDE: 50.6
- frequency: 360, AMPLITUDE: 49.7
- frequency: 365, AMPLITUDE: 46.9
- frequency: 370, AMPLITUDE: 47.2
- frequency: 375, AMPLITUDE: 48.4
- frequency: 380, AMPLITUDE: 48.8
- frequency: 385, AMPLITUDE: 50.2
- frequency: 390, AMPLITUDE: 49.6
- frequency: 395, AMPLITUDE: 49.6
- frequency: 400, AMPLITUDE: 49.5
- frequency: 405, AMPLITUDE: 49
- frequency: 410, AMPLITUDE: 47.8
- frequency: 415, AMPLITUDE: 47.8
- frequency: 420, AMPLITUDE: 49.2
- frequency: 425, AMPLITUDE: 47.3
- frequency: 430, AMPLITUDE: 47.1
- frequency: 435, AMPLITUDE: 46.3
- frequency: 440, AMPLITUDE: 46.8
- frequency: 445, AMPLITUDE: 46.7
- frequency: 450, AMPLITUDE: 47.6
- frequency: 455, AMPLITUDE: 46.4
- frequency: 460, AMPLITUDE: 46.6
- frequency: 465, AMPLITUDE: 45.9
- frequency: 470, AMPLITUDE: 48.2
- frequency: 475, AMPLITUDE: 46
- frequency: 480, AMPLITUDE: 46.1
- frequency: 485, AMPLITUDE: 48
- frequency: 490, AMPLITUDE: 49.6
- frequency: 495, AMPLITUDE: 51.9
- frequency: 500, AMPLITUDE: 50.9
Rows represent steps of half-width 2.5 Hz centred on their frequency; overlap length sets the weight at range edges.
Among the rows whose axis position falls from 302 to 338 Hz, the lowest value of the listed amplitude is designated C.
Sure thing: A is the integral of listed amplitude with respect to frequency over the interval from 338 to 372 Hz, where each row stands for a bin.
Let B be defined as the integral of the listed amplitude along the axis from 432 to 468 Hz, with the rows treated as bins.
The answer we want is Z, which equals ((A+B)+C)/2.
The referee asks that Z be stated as 1701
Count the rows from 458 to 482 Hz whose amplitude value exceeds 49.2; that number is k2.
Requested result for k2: 0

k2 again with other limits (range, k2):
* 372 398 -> 3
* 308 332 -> 5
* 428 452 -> 0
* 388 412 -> 3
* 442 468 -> 0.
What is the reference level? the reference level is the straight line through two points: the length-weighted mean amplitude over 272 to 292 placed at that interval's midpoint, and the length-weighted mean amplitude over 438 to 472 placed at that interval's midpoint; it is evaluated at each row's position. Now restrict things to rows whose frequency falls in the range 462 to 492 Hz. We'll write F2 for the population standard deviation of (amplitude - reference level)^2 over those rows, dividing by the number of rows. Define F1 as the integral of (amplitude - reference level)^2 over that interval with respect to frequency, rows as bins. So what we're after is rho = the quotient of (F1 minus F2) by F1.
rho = 0.954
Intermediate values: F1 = 77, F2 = 3.6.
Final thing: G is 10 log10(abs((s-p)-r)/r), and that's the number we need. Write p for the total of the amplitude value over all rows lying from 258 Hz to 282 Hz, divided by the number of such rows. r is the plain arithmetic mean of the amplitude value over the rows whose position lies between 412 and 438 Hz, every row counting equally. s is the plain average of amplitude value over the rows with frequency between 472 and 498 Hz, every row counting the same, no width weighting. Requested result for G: 0.1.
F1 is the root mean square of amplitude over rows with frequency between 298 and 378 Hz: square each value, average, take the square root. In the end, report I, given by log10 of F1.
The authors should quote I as 1.70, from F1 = 49.8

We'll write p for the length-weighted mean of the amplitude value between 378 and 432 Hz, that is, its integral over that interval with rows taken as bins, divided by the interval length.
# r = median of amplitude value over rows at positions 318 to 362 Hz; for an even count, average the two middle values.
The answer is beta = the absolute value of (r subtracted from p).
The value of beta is 1.7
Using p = 48.7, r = 50.4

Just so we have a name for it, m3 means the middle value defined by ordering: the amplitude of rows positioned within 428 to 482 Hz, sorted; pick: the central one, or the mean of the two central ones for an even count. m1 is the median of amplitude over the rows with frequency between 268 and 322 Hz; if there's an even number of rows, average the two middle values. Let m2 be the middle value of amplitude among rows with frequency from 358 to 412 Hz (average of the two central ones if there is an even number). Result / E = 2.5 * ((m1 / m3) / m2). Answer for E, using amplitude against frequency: 0.0541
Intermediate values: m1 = 49.4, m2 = 49.0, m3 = 46.6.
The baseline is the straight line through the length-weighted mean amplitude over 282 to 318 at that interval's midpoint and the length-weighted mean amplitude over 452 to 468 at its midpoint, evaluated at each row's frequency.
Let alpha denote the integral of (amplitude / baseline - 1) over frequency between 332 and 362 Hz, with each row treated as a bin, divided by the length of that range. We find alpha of 0.04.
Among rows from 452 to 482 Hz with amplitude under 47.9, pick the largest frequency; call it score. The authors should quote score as 480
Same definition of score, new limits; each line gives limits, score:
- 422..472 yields 465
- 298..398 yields 370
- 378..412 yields 410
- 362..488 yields 480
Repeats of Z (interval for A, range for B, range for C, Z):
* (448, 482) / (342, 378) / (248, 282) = 1699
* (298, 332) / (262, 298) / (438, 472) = 1763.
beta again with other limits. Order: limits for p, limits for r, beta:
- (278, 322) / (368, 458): 1.8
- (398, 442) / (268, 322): 1.5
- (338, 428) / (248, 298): 0.6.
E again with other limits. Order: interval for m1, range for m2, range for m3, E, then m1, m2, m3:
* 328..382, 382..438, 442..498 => 0.0543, 49.7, 49.0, 46.7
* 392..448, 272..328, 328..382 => 0.0485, 47.8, 49.6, 49.7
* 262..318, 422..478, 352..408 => 0.0534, 49.4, 46.7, 49.5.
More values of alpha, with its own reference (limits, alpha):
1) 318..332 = 0.02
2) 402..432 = 0.02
